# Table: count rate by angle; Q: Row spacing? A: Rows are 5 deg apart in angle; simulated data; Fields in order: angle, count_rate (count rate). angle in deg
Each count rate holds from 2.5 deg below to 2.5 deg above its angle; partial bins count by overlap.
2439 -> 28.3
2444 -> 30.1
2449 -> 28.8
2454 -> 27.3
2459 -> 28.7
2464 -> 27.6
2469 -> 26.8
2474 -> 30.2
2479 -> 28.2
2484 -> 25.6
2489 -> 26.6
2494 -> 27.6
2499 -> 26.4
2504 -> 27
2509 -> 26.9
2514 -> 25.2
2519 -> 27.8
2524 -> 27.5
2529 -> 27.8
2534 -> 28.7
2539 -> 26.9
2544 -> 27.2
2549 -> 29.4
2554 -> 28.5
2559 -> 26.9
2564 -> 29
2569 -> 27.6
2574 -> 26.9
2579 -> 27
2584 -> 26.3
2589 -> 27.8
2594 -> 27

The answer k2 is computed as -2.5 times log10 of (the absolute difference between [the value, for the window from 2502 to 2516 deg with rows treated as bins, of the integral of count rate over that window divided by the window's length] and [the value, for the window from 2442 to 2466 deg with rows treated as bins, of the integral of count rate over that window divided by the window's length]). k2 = -0.8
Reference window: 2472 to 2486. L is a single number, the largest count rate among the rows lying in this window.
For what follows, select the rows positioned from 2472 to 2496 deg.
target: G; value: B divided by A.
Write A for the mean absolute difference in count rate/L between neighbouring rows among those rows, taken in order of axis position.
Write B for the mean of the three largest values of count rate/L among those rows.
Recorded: 17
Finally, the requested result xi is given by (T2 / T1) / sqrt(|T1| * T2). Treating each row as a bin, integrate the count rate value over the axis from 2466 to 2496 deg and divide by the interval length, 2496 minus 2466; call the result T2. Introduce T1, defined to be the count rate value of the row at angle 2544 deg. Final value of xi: 0.0370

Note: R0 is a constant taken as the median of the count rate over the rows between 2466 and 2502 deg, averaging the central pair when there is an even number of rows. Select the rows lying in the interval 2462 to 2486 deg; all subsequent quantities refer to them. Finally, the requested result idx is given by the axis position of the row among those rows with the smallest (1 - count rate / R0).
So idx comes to 2474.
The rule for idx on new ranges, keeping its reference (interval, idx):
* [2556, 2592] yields 2564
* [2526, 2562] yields 2549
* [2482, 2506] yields 2494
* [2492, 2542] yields 2534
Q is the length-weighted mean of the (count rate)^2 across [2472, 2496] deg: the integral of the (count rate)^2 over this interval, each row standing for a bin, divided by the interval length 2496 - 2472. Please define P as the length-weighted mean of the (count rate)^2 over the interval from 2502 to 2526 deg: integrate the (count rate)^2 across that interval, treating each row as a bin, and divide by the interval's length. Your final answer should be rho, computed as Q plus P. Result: 1486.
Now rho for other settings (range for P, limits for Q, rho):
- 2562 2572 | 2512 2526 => 1519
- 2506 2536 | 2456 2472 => 1517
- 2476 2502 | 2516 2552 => 1505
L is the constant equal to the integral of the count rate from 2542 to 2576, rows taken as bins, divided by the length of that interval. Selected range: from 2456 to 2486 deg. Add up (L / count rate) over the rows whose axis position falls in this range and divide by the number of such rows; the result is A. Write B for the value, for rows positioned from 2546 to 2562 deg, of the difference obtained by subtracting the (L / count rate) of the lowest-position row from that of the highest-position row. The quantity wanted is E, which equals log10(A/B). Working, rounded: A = 1.01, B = 0.09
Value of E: 1.1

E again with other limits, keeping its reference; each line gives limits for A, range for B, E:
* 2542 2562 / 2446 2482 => 1.7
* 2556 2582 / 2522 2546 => 2.0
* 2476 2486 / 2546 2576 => 1.1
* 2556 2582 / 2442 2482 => 1.2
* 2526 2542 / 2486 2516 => 1.2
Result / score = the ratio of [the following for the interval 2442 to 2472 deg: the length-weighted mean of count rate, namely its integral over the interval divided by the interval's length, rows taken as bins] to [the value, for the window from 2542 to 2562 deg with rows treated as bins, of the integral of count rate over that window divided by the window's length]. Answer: 1.01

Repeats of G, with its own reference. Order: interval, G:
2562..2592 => 32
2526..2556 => 24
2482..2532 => 28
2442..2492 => 18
